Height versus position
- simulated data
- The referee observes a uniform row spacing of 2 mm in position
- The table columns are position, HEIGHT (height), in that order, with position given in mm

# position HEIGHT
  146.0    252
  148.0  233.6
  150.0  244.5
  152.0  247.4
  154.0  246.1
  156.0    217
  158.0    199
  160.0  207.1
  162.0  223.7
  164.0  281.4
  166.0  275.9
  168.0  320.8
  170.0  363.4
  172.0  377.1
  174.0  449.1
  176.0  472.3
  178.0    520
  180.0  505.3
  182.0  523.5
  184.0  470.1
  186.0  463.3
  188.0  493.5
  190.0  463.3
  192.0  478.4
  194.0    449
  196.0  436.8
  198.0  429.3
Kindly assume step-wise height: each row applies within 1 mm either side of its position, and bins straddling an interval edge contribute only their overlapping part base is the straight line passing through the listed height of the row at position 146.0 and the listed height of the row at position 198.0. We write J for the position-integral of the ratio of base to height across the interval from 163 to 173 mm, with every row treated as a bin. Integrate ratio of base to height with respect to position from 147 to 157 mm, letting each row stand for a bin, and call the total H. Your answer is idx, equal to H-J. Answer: 1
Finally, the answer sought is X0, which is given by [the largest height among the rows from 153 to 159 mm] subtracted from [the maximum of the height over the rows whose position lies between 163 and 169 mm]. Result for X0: 75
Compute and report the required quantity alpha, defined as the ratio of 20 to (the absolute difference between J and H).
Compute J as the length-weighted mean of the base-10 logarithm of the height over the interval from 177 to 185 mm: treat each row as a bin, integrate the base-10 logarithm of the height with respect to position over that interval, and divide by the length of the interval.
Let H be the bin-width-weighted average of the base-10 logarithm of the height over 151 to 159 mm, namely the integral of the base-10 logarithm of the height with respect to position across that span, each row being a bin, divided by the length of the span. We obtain 58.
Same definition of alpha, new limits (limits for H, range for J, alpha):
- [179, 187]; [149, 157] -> 64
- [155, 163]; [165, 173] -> 102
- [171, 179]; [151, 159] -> 67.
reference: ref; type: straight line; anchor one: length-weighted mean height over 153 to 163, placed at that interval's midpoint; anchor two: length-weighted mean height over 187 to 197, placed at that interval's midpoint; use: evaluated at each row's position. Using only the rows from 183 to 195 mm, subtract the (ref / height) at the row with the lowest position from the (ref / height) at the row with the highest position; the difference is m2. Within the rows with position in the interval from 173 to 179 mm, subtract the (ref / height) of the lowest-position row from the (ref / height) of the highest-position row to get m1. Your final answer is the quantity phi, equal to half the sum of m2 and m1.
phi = 0.08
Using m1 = 0.0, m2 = 0.20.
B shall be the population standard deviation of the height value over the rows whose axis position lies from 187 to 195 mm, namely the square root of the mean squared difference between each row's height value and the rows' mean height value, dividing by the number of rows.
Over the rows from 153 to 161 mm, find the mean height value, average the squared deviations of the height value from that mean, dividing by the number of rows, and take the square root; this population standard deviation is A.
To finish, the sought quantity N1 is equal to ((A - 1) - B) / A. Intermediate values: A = 18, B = 17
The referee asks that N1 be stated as 0.01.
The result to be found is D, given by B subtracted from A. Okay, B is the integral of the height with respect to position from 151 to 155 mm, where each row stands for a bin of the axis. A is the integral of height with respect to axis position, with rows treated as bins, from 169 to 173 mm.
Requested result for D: 494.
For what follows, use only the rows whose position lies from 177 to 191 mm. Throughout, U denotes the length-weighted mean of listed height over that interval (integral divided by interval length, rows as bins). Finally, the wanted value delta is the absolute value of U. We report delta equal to 491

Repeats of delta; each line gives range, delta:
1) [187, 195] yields 471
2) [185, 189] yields 478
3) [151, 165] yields 232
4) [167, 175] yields 378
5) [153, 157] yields 232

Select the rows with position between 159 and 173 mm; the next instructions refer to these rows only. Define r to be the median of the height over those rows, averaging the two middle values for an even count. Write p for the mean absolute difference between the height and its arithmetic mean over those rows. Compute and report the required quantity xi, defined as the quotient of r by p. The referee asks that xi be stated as 5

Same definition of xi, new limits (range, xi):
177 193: 23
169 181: 9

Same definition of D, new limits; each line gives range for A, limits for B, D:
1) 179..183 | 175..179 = 73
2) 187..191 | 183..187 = 47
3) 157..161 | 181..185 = -1175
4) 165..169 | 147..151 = 237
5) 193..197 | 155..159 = 940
